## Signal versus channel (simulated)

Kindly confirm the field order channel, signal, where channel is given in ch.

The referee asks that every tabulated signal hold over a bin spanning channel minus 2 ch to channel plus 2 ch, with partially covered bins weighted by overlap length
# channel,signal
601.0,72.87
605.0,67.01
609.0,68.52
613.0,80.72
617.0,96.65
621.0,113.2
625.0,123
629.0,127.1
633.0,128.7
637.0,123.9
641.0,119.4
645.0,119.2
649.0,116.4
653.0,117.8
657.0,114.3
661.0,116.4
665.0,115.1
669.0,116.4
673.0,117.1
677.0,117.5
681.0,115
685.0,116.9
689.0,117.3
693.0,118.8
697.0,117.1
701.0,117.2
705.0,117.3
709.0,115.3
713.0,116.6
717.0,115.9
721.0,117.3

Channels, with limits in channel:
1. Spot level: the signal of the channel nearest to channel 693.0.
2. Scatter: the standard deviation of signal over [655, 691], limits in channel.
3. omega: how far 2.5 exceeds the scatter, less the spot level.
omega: -117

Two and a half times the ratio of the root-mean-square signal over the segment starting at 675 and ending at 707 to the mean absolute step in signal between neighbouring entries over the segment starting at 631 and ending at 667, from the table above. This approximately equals 114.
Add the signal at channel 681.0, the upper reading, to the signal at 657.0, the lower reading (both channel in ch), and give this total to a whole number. 229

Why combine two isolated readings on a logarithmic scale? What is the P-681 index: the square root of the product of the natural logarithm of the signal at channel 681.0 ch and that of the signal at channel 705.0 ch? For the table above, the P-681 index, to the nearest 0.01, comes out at 4.75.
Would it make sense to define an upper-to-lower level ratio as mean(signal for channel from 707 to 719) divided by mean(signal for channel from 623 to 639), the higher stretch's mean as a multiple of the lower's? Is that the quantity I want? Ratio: 0.92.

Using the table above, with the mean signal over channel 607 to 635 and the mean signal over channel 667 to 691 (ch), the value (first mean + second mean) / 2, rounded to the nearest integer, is 111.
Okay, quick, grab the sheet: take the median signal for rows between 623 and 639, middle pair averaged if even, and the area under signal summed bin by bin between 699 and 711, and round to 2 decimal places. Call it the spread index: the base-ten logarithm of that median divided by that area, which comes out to -1.05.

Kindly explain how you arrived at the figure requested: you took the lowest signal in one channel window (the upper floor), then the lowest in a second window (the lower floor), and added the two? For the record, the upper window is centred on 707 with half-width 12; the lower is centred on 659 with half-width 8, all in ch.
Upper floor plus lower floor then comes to 230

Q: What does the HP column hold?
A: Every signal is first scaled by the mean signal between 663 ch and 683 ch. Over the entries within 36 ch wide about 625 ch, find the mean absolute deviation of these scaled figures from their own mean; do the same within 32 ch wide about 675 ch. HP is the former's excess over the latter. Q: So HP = 0.149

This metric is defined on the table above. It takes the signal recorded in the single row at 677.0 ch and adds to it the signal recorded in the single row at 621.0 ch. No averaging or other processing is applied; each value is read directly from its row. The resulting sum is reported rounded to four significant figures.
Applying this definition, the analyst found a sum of 230.7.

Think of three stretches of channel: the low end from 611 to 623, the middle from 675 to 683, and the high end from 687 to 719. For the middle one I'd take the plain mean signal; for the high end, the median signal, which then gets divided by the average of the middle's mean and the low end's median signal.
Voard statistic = 1.10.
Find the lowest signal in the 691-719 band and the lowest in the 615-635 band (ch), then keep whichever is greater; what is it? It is 115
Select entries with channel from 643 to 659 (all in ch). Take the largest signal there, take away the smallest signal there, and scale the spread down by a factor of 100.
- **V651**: 0.05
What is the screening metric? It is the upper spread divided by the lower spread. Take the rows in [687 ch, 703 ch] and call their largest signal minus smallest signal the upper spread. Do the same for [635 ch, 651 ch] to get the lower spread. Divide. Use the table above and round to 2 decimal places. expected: 0.23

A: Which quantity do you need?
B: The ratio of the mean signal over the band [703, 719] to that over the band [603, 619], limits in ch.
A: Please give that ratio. 1.49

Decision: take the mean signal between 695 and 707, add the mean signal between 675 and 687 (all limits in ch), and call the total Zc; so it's 234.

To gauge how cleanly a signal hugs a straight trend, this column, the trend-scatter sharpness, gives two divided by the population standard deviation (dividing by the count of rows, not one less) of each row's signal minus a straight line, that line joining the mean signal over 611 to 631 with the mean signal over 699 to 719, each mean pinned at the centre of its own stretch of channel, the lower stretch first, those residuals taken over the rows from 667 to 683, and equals 1.7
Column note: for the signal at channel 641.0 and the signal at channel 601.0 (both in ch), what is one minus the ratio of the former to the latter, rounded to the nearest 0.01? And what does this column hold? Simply -0.64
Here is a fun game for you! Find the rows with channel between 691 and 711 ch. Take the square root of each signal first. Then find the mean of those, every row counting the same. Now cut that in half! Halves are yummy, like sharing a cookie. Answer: 5.41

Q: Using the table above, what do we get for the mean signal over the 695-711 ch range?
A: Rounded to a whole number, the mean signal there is 117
